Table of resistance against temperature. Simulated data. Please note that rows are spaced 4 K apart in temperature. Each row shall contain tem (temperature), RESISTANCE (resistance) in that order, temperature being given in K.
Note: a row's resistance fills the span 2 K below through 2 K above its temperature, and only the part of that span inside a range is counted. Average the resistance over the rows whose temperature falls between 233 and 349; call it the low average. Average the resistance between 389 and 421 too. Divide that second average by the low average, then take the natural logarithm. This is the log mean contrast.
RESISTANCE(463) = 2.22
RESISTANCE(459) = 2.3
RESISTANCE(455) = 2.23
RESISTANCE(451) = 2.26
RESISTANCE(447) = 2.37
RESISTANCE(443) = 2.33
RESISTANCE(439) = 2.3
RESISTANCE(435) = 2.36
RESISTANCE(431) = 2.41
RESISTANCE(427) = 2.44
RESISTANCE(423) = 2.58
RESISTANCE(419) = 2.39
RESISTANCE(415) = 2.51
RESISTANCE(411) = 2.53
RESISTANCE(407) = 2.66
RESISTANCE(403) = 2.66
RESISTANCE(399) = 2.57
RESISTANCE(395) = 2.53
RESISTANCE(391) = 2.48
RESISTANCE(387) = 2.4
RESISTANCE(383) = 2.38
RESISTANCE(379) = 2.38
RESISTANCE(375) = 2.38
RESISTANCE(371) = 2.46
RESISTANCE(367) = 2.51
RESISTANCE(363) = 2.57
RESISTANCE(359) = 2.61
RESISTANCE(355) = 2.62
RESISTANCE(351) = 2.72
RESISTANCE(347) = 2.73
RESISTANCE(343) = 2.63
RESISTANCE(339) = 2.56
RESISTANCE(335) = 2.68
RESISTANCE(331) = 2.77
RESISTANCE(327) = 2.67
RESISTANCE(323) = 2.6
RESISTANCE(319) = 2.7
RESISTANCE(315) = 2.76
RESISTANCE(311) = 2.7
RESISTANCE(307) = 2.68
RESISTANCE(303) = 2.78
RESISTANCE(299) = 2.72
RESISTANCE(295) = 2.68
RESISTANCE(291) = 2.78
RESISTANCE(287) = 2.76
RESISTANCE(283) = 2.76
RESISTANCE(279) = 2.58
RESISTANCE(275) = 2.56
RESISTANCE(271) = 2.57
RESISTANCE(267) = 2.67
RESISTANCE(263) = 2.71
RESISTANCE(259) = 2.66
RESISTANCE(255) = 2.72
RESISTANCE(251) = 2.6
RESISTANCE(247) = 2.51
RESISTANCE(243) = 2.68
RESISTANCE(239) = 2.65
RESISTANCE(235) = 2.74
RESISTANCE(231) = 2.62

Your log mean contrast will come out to -0.052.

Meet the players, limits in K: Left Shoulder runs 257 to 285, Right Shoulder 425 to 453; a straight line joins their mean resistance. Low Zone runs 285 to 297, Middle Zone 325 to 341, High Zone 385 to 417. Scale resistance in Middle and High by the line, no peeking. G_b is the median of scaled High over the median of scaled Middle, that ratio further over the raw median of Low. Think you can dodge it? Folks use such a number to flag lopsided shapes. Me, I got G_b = 0.36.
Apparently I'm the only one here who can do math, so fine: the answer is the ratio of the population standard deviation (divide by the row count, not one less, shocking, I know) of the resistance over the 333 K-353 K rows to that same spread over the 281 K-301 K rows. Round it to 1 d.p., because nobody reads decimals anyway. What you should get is 1.8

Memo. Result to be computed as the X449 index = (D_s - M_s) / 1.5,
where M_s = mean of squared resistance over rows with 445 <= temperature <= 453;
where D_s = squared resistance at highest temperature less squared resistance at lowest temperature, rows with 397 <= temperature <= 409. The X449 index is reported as -3.26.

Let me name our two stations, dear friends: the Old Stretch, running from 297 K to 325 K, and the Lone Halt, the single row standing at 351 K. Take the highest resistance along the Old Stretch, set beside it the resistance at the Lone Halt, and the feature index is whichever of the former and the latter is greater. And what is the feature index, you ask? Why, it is 2.78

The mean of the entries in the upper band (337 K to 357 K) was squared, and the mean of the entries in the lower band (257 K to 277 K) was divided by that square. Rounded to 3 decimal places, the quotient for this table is 0.375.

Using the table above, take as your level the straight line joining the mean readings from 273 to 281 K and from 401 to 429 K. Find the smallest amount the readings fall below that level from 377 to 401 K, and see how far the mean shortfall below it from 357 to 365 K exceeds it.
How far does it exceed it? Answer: -0.01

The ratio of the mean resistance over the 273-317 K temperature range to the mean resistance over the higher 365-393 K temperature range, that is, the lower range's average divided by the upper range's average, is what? 1.11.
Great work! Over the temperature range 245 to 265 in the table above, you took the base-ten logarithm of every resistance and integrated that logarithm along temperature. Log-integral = 8.4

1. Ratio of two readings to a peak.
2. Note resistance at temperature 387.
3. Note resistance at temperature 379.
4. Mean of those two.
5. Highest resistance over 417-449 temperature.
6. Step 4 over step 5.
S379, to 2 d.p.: 0.93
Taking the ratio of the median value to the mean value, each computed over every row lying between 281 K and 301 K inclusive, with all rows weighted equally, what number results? 1.007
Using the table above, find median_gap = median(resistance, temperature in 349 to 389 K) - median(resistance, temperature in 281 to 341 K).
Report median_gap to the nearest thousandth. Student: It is -0.215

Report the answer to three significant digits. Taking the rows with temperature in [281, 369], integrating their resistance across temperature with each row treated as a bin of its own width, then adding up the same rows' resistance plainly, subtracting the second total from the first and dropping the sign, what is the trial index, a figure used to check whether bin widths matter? 177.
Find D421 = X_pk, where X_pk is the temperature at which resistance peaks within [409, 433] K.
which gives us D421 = 423 K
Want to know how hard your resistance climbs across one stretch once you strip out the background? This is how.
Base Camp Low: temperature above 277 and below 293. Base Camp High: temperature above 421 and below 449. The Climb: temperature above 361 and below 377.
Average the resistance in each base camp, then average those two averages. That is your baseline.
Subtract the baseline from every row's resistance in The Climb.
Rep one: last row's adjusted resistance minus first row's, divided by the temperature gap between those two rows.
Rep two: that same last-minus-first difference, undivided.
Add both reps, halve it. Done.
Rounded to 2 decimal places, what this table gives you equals -0.10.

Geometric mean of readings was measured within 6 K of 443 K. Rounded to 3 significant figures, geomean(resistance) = 2.33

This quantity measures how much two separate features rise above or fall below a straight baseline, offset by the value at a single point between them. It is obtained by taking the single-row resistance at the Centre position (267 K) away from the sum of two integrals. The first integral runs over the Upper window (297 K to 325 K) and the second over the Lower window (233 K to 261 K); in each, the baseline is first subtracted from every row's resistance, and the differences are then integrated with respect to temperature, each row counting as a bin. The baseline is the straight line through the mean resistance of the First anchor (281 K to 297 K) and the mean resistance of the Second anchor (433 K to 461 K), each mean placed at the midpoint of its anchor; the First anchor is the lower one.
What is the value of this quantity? -7.9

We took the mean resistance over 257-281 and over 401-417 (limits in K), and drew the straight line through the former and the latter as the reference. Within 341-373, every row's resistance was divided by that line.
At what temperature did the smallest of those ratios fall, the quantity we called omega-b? 371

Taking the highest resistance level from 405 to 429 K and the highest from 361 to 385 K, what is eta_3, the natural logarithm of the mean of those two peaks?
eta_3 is 0.96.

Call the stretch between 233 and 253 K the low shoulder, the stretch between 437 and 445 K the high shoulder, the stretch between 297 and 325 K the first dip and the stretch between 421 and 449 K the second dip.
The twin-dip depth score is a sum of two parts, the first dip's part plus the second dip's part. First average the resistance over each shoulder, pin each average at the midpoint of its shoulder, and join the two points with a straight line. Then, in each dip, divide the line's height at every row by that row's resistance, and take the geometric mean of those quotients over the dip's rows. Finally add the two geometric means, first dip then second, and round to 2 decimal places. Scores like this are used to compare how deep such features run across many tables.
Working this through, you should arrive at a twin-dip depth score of 1.90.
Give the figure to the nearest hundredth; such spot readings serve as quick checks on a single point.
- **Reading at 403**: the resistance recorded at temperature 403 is 2.66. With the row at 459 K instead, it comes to 2.30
